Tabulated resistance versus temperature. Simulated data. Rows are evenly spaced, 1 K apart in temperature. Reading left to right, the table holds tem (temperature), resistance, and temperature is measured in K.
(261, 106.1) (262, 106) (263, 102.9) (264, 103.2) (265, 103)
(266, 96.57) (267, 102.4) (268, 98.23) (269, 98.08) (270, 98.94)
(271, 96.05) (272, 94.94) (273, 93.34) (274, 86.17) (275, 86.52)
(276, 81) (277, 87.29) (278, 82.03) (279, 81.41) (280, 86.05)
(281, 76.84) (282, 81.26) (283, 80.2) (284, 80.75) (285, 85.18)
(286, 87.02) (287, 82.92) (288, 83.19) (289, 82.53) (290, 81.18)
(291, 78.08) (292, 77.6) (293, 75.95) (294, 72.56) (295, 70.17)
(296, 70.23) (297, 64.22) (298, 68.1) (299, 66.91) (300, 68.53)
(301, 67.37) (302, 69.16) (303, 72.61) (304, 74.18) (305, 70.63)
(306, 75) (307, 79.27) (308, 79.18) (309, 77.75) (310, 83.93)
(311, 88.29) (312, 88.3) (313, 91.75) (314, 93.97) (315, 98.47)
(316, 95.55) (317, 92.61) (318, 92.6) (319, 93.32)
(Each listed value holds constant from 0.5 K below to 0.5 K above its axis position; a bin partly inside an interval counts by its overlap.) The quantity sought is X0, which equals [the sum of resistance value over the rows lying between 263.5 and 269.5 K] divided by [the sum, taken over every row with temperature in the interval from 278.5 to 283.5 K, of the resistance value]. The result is 1.48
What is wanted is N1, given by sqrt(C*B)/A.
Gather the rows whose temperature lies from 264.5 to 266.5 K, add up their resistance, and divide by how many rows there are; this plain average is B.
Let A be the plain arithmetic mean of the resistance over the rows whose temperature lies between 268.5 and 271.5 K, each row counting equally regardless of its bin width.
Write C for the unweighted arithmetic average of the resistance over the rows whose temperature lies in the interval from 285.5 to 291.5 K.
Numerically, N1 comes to 0.93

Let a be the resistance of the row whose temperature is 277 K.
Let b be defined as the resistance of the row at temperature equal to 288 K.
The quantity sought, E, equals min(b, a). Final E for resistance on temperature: 83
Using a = 87.29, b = 83.19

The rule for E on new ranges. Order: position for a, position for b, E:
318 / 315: 93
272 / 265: 95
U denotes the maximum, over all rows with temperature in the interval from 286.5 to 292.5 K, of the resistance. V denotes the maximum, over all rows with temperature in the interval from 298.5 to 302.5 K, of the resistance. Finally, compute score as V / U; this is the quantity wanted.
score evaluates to 0.83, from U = 83.19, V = 69.16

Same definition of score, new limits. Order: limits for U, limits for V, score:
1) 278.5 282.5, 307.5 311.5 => 1.03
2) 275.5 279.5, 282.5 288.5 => 1.00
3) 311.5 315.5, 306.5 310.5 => 0.85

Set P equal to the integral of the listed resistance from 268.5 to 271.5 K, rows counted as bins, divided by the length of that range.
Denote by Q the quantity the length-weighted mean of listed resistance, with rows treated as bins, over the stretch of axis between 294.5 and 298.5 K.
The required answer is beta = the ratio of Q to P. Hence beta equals 0.7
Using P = 98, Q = 68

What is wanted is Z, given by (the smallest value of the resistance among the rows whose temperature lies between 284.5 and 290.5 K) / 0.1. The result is 812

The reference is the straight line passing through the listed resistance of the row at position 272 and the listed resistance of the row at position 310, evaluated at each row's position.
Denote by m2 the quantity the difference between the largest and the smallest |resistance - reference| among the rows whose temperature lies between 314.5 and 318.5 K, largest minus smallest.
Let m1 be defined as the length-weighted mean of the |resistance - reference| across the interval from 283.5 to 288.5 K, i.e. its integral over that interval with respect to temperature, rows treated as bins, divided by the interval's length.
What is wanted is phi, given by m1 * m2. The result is 37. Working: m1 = 7.1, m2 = 5.3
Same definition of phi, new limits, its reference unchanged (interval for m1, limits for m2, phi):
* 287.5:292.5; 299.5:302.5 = 19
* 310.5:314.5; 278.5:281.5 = 66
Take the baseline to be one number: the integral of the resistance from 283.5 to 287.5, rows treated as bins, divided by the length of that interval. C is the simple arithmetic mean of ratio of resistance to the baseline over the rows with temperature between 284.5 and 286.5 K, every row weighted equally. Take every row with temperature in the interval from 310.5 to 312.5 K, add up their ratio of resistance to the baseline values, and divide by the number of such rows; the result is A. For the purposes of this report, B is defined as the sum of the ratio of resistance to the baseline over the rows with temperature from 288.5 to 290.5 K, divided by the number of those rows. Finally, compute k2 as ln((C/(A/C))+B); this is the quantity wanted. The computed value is 0.68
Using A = 1.05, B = 0.97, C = 1.03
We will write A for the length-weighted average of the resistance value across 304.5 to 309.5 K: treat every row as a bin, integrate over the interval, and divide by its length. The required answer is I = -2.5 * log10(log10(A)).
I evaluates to -0.687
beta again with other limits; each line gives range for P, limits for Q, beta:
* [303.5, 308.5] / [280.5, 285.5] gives 1.1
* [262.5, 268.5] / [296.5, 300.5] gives 0.7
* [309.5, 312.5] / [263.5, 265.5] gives 1.2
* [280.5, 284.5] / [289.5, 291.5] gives 1.0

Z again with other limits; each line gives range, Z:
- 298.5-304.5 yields 669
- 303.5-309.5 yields 706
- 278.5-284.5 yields 768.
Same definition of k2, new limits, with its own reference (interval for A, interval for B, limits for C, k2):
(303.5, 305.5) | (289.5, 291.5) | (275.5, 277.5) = 0.75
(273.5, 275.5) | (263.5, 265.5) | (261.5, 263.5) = 1.01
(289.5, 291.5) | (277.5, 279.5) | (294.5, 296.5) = 0.54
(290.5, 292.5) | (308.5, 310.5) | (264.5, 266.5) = 0.91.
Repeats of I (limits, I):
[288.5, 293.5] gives -0.696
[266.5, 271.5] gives -0.750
